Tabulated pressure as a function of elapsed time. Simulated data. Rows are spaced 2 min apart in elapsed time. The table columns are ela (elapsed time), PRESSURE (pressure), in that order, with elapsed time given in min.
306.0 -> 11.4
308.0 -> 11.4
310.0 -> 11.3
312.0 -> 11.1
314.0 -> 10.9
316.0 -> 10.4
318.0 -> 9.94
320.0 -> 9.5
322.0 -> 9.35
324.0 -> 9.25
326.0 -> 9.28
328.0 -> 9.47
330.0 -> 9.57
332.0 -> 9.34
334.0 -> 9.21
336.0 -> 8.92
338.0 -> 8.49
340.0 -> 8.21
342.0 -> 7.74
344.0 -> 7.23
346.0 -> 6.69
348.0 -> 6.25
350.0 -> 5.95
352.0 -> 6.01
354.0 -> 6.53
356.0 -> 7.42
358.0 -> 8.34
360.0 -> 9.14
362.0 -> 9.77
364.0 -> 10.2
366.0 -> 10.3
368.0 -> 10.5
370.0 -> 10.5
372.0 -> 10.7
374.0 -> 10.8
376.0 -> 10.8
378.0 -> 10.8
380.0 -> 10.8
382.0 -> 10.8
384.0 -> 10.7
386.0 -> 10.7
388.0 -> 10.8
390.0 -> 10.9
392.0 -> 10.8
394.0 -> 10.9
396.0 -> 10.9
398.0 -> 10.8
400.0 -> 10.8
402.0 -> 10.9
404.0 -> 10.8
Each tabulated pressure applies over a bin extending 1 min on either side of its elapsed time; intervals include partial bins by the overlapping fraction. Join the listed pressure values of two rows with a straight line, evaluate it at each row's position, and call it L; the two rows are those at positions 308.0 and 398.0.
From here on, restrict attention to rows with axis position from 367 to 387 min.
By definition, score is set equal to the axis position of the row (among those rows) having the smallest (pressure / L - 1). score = 368.0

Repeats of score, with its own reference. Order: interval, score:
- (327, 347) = 346.0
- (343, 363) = 350.0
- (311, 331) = 324.0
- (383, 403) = 384.0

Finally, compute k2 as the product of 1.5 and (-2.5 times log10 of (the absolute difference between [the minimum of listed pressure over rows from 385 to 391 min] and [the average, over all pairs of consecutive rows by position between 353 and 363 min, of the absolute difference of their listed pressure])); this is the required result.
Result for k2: -3.73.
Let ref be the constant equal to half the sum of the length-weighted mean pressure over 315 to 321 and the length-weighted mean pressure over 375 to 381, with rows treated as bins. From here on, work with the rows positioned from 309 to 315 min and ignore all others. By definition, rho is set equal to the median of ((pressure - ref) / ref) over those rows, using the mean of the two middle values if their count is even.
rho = 0.1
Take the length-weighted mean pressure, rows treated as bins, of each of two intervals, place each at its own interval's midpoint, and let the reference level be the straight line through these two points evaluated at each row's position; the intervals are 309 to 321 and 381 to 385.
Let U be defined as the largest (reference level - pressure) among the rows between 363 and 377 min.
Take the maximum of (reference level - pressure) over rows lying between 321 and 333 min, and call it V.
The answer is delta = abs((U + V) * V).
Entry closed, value 2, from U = 0.5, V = 1.3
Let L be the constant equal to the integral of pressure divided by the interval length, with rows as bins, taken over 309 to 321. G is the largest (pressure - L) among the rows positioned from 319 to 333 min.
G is -1.0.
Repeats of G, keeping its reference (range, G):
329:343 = -1.0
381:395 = 0.4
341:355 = -2.8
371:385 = 0.3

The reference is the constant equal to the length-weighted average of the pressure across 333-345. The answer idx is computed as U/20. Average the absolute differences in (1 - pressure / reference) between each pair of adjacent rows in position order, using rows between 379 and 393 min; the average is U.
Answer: 0.0004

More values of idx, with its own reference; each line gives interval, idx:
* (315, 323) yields 0.0021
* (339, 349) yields 0.0030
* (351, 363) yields 0.0045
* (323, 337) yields 0.0010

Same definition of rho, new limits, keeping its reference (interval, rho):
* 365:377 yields 0.0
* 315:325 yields -0.1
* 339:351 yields -0.3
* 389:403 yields 0.1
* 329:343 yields -0.1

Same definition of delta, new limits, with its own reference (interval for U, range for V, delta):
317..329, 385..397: 0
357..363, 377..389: 0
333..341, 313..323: 4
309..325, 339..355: 28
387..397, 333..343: 8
